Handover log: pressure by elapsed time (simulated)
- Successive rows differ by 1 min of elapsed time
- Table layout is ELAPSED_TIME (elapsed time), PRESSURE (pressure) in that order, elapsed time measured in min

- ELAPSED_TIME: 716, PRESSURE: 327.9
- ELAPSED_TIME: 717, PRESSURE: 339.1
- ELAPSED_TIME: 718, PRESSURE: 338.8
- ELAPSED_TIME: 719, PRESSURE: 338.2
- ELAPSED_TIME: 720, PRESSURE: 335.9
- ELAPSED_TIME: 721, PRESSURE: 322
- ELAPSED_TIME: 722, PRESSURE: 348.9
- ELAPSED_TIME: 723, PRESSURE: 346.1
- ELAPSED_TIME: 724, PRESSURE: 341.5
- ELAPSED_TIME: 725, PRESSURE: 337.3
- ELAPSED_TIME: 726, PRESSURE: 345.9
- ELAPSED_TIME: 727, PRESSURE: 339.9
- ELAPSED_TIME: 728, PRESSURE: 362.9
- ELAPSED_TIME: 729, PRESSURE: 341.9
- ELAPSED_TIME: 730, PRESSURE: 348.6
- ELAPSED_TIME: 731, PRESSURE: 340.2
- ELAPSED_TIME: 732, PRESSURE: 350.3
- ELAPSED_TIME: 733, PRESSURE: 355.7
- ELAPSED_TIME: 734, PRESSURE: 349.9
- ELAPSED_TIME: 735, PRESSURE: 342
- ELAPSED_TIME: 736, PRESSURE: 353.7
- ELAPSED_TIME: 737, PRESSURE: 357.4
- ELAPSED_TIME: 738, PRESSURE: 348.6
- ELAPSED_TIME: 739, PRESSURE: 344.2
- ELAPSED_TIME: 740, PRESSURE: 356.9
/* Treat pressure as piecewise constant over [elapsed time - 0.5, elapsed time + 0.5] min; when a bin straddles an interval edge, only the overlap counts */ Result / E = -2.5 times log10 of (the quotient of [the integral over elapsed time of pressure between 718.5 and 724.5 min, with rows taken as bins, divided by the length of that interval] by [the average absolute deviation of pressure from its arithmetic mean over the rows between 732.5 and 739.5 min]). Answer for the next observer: -4.7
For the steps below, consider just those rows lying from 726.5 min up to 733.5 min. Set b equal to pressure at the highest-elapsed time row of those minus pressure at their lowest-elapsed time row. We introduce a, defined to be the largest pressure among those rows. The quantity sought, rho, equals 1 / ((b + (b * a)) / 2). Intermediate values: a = 362.9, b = 16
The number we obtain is 0.000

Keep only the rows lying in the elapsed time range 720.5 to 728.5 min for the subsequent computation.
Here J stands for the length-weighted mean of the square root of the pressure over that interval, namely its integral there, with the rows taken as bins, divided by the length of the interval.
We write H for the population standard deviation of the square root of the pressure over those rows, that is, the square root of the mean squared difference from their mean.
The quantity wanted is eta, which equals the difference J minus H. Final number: 18.2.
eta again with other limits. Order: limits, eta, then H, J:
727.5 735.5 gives 18.5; 0.19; 18.7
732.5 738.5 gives 18.6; 0.14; 18.7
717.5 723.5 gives 18.2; 0.24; 18.4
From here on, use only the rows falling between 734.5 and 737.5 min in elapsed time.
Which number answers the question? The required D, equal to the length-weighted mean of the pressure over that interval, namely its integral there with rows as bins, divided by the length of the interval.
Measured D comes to 351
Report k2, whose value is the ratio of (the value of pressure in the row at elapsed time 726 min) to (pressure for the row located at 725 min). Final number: 1.03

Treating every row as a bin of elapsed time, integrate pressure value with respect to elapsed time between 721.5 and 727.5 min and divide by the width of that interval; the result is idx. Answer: 343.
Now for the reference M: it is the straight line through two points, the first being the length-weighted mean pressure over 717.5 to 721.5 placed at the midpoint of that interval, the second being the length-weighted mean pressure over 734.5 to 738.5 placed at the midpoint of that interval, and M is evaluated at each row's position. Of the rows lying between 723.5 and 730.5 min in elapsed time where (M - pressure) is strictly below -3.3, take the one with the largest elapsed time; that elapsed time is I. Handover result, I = 730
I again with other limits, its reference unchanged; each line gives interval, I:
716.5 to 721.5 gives 719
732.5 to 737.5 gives 737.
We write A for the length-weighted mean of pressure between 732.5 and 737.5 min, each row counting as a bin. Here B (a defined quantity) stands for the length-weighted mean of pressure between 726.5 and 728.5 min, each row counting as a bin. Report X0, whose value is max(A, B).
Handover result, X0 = 352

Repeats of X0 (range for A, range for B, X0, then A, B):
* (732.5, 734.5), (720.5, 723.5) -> 353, 353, 339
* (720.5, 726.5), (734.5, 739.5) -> 349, 340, 349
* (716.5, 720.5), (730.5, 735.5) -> 348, 338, 348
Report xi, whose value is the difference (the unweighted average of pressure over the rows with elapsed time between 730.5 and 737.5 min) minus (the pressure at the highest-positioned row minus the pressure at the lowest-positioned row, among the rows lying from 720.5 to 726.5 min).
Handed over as 326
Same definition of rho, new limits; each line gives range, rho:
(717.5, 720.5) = -0.002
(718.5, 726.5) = 0.001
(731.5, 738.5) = -0.003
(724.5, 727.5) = 0.002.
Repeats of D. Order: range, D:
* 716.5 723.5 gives 338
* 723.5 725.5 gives 339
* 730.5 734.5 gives 349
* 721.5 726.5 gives 344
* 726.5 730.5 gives 348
